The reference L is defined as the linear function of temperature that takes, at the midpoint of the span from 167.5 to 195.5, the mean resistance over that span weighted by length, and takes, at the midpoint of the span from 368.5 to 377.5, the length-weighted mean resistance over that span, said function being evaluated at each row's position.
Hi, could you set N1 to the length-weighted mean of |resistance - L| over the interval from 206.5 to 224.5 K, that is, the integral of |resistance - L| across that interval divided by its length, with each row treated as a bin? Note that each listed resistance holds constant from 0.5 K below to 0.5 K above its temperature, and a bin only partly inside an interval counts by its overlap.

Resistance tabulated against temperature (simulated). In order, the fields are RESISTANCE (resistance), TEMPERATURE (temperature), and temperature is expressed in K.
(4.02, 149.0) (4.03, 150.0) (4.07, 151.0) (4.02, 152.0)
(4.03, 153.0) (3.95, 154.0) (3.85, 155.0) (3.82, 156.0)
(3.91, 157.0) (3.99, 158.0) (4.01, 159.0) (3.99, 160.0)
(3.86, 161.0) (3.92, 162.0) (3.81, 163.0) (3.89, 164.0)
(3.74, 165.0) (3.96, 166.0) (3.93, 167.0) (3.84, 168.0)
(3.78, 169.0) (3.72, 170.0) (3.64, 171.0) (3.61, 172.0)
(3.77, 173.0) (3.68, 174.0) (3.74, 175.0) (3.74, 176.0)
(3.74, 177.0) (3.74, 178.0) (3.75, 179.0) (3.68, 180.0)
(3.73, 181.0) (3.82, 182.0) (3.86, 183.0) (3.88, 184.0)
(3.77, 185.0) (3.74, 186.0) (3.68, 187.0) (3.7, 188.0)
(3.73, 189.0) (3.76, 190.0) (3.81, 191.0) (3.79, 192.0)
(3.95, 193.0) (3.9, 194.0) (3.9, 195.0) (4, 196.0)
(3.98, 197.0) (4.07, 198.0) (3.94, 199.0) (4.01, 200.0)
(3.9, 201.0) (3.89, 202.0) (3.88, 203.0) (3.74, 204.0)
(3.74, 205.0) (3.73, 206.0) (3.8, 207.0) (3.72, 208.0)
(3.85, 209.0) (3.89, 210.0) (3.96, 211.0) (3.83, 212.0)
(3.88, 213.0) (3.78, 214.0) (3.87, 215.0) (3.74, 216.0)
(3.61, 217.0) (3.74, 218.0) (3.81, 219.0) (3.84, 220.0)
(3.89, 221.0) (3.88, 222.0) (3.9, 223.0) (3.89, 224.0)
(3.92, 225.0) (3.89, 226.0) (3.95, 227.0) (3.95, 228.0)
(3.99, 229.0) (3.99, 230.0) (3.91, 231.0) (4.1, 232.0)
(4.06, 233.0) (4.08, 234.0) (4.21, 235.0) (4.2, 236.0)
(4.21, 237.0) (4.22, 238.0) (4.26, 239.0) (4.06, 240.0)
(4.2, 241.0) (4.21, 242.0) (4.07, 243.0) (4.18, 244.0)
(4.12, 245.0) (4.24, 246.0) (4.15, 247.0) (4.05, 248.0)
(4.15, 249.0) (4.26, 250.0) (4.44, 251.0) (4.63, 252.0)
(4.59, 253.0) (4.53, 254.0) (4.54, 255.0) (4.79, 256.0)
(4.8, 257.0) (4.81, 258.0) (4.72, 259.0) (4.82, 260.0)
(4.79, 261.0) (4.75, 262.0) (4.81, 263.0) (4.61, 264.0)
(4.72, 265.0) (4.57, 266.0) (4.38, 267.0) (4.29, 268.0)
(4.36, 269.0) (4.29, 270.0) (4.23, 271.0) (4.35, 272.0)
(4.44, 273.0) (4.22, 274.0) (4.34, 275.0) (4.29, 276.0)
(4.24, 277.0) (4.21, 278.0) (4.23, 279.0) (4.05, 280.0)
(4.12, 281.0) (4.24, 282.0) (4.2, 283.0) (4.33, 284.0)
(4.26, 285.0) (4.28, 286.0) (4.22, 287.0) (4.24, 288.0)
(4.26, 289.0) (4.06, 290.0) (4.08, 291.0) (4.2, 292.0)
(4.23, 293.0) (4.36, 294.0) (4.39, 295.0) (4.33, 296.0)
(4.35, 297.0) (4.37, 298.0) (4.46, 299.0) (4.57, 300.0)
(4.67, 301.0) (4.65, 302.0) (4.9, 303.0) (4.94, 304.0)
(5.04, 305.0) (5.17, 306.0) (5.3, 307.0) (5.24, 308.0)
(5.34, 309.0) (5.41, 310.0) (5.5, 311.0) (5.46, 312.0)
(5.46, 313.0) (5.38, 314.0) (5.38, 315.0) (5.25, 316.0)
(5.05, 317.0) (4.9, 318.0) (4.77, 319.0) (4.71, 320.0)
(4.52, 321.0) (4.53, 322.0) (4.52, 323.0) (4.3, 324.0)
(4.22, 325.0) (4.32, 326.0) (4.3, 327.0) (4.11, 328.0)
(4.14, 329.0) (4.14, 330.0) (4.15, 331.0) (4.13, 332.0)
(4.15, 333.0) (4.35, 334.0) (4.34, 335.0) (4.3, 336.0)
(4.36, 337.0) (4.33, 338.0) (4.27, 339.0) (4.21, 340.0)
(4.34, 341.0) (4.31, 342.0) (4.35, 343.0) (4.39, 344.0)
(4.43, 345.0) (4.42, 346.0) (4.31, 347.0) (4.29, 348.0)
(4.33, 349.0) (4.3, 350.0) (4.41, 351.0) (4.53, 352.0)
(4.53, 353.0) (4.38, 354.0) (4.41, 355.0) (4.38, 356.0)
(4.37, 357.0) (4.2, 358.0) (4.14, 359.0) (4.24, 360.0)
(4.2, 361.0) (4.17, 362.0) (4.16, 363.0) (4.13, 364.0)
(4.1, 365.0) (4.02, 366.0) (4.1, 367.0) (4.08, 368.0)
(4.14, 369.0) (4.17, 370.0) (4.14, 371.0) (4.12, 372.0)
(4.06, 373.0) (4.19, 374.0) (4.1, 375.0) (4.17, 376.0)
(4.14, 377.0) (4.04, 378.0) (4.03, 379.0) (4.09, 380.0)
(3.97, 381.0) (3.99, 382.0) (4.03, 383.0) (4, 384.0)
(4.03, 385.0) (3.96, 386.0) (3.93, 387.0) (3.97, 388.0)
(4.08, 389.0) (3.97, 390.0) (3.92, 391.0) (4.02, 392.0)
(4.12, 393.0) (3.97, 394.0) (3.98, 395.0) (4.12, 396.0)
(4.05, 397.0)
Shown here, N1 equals 0.1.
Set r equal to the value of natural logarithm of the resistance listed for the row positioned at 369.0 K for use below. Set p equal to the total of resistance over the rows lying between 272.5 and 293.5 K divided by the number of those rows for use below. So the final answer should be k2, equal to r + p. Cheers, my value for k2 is 5.6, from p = 4.23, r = 1.42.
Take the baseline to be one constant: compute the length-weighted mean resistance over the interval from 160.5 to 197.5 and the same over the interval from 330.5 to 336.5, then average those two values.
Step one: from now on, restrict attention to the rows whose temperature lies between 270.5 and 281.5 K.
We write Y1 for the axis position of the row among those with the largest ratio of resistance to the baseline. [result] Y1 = 273.0 K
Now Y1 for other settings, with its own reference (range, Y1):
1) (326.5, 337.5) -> 337.0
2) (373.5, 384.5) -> 374.0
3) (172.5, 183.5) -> 183.0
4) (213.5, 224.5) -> 223.0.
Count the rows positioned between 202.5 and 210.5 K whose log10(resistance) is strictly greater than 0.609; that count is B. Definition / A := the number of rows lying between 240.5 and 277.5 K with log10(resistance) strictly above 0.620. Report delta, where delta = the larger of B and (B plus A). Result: 32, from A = 32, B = 0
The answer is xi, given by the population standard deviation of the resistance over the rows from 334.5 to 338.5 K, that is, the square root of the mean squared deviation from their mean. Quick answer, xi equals 0.022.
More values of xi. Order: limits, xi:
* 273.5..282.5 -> 0.081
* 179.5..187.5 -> 0.072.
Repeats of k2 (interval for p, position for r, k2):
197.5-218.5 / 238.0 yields 5.3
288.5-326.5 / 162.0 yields 6.1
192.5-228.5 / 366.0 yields 5.3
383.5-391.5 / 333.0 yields 5.4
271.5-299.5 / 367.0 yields 5.7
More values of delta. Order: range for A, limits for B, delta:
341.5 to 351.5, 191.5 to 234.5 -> 13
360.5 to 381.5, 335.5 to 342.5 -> 12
